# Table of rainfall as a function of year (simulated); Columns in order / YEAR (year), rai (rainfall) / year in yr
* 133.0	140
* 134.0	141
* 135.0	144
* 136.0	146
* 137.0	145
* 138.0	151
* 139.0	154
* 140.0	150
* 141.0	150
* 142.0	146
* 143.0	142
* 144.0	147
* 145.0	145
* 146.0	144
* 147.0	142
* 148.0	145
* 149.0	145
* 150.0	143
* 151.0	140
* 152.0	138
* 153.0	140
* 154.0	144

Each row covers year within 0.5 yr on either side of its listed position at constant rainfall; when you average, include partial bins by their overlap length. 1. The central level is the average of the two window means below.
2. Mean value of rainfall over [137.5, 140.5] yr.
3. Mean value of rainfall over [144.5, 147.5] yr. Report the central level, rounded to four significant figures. 147.7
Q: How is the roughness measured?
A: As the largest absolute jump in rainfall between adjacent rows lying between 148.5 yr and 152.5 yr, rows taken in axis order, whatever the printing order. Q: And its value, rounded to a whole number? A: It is 3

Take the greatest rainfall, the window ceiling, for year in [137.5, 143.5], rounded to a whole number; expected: 154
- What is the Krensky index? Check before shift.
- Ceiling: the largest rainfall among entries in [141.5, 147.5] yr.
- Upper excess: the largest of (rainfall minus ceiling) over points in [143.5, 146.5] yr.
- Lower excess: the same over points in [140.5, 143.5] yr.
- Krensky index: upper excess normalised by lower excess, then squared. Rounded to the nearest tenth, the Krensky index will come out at 0.0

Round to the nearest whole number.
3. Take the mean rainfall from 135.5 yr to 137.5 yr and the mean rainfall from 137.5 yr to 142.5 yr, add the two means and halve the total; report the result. 148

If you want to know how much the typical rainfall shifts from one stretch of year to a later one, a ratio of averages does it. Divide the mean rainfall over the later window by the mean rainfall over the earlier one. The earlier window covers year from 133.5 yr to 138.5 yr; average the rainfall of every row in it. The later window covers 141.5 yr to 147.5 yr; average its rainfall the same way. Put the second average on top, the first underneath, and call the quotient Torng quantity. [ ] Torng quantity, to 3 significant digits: 0.993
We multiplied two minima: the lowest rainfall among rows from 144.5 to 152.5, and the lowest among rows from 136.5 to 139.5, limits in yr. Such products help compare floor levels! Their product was 20010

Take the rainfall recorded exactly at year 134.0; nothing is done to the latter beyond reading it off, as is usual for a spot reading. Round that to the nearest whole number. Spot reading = 141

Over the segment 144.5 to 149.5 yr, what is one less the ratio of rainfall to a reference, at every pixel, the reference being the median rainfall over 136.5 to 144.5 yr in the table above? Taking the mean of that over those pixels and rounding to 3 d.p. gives 0.029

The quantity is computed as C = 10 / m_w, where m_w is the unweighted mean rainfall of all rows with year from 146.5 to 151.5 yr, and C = 0.0699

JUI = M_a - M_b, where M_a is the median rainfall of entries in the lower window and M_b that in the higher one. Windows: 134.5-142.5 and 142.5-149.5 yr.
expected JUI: 3.0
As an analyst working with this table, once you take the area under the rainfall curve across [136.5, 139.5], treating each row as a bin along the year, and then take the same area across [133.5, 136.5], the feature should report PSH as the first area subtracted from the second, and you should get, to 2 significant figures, -19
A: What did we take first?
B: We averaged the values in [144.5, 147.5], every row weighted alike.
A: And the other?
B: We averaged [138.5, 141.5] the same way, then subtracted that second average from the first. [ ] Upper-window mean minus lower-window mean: -7.7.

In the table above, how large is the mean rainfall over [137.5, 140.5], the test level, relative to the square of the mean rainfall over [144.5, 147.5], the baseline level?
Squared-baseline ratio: 0.0073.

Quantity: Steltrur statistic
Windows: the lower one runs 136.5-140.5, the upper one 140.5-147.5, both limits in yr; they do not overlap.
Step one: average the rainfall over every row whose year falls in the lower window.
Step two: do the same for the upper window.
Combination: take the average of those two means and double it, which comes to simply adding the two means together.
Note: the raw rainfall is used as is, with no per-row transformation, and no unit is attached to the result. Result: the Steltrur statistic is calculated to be 295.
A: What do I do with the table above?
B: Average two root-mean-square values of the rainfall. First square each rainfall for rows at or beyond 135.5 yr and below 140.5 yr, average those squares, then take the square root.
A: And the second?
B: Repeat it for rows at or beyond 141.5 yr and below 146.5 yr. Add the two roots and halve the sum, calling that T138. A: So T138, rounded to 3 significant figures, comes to 147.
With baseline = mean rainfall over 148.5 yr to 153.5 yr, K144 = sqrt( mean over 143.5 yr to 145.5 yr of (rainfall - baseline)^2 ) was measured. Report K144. 5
